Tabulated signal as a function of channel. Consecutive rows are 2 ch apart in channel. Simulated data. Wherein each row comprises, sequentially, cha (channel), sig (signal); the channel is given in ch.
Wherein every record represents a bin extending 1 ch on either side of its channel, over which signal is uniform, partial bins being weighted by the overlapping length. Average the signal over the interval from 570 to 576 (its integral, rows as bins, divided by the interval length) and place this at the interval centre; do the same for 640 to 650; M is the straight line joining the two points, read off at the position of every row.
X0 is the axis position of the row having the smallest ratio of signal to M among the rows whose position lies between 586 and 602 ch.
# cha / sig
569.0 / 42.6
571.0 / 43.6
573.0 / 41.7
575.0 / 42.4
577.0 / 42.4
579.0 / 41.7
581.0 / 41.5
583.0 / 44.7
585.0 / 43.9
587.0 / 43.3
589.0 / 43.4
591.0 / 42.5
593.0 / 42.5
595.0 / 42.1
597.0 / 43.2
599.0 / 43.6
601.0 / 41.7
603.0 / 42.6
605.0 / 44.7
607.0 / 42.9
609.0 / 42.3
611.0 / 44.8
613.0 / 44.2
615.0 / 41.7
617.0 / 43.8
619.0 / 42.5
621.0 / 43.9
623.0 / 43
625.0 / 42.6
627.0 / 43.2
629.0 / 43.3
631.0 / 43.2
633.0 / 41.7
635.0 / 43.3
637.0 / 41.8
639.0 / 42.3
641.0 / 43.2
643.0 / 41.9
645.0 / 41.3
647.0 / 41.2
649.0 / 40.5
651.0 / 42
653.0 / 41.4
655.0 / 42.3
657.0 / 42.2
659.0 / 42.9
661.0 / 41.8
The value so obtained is 601.0 ch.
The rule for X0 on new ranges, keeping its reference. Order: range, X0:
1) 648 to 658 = 649.0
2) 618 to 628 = 619.0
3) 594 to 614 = 601.0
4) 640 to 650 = 649.0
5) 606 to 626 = 615.0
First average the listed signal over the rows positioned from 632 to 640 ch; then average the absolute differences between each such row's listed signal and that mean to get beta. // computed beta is 0.5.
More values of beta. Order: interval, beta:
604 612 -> 1.1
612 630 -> 0.6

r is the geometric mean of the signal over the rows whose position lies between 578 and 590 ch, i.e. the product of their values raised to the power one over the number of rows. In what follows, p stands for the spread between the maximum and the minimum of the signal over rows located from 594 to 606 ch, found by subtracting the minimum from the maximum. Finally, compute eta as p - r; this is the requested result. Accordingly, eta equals -40.1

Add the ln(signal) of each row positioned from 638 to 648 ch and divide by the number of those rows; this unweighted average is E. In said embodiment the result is 3.74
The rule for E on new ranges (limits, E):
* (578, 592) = 3.76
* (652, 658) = 3.74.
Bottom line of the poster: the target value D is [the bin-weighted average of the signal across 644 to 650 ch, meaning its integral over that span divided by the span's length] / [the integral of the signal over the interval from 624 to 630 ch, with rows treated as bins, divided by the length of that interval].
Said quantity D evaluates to 0.95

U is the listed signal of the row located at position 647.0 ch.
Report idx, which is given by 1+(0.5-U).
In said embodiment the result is -39.7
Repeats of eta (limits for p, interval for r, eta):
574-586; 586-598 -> -39.6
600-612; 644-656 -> -38.3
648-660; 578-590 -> -40.7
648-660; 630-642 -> -40.2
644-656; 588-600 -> -41.1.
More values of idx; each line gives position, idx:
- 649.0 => -39.0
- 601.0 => -40.2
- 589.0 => -41.9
